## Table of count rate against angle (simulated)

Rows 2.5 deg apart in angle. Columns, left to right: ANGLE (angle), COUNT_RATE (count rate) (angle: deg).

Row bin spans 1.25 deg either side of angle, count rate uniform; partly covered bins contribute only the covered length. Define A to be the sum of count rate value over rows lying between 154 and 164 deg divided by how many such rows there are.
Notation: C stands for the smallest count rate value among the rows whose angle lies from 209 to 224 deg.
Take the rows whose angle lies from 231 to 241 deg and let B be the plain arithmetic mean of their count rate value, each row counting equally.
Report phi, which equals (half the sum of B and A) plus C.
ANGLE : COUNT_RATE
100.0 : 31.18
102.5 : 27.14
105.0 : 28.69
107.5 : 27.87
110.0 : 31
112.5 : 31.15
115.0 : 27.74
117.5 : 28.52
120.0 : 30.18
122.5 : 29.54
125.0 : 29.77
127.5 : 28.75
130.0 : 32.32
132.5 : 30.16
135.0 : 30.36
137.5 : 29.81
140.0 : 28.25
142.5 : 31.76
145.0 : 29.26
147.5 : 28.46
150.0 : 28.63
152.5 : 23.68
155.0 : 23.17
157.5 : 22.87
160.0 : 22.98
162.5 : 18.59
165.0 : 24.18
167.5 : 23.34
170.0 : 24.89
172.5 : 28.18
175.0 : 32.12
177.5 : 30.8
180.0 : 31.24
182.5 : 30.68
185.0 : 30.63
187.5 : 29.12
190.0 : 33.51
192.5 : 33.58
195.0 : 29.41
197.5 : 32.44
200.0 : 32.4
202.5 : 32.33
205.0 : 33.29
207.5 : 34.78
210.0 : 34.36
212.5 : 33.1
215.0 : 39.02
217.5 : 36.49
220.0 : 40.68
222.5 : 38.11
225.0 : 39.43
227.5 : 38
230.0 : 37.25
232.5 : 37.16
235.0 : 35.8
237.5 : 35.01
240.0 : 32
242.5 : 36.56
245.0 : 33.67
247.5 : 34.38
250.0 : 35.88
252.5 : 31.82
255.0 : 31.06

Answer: 62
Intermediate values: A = 22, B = 35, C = 33.1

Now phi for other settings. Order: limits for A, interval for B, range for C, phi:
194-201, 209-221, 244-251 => 68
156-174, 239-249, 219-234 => 66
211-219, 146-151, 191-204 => 62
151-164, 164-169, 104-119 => 51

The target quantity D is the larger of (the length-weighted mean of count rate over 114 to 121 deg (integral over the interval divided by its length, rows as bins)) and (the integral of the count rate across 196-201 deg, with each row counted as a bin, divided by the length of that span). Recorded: 32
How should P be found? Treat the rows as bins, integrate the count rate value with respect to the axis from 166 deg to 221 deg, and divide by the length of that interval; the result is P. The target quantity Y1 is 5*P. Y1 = 160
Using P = 32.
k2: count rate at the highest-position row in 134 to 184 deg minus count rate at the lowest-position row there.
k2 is 0.3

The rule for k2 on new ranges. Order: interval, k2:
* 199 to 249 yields 2.0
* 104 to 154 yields -5.0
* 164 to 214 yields 8.9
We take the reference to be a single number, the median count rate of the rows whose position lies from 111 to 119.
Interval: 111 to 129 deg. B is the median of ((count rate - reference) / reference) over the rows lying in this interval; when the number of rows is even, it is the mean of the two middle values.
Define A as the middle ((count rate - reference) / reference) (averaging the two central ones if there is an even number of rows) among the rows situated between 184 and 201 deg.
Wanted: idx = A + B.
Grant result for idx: 0.17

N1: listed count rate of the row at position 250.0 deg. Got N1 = 35.88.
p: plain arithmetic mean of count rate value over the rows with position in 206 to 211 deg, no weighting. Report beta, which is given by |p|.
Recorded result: 35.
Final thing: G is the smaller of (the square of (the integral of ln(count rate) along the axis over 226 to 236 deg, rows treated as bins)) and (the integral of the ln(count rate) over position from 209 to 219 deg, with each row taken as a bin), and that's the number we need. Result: 35.8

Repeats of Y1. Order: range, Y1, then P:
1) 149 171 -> 118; 24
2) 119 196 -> 142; 28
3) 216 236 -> 190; 38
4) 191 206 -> 161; 32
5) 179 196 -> 156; 31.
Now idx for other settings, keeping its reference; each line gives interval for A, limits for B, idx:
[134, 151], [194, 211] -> 0.16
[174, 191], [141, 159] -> 0.08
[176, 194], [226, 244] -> 0.36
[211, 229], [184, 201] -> 0.47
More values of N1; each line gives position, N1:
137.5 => 29.81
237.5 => 35.01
